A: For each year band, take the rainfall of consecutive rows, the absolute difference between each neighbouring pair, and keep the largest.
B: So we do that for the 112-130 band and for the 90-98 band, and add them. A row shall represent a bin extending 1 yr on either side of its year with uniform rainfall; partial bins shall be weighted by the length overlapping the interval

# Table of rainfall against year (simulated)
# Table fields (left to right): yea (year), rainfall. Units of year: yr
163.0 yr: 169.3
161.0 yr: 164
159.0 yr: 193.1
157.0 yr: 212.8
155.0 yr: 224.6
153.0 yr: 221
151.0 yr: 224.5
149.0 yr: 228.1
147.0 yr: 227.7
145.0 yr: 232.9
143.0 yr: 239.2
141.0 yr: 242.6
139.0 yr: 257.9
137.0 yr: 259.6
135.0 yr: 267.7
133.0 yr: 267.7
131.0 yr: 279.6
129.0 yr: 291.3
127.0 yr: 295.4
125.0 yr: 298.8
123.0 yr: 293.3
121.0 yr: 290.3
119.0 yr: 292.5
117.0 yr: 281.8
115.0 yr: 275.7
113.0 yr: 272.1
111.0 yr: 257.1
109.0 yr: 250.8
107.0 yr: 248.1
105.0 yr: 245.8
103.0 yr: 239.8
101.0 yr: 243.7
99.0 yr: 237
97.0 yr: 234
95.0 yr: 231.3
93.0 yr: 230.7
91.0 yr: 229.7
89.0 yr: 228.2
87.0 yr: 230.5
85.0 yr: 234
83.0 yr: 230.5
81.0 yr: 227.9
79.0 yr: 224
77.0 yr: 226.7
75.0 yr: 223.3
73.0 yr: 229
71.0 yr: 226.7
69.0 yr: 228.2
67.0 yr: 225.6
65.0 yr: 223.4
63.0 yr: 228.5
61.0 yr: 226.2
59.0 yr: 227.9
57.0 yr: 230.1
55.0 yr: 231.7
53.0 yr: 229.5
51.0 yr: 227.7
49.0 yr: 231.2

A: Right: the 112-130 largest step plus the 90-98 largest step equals 13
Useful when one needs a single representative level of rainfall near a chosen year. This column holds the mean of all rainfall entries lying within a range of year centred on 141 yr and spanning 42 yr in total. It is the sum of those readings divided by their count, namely 248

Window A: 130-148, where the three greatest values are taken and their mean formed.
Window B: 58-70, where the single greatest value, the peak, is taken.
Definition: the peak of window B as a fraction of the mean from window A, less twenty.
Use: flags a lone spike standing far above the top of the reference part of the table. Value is -19.16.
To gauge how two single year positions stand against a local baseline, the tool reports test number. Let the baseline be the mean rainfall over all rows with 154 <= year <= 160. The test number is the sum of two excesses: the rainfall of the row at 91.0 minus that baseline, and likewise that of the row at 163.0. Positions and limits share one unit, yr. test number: -21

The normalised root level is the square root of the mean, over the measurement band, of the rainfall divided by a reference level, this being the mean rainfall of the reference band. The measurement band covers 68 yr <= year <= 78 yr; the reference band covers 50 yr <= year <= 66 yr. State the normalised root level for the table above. 1.00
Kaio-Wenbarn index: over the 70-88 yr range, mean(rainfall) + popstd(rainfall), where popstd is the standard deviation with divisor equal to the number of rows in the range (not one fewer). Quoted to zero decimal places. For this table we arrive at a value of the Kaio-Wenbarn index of 231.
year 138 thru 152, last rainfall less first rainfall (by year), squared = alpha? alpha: 1116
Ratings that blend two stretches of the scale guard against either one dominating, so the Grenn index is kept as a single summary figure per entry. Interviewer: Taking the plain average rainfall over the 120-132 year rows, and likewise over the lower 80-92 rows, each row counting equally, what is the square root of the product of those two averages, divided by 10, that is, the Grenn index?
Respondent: 25.9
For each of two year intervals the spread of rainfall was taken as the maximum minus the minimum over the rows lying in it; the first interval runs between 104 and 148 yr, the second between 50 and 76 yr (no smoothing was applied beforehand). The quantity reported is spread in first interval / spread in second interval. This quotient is 8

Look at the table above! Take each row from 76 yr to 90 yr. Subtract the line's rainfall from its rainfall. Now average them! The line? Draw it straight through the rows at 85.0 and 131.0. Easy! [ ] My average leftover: -3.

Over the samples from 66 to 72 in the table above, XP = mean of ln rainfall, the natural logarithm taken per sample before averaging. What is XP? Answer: 5.42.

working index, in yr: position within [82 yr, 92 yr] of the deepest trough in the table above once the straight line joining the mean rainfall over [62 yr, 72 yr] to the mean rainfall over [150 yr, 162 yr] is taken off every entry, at 89.0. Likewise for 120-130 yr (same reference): 121.0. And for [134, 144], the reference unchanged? 143.0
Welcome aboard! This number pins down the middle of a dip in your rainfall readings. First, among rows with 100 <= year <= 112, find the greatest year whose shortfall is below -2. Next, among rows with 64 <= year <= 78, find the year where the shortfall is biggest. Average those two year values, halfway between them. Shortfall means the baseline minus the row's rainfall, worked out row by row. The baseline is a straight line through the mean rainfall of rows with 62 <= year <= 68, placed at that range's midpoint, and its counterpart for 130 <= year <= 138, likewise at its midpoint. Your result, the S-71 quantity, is 93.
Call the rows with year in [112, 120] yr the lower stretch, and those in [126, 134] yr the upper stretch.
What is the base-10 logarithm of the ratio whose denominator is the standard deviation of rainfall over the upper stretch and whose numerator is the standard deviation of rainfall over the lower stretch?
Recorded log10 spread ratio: -0.15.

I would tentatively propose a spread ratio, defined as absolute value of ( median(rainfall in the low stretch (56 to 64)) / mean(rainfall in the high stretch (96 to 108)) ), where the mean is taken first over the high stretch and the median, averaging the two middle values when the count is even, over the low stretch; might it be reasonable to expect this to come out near 0.95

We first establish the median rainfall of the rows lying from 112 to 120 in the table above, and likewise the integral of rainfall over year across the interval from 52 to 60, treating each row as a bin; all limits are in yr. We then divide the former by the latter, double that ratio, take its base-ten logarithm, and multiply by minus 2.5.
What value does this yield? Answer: 1.30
